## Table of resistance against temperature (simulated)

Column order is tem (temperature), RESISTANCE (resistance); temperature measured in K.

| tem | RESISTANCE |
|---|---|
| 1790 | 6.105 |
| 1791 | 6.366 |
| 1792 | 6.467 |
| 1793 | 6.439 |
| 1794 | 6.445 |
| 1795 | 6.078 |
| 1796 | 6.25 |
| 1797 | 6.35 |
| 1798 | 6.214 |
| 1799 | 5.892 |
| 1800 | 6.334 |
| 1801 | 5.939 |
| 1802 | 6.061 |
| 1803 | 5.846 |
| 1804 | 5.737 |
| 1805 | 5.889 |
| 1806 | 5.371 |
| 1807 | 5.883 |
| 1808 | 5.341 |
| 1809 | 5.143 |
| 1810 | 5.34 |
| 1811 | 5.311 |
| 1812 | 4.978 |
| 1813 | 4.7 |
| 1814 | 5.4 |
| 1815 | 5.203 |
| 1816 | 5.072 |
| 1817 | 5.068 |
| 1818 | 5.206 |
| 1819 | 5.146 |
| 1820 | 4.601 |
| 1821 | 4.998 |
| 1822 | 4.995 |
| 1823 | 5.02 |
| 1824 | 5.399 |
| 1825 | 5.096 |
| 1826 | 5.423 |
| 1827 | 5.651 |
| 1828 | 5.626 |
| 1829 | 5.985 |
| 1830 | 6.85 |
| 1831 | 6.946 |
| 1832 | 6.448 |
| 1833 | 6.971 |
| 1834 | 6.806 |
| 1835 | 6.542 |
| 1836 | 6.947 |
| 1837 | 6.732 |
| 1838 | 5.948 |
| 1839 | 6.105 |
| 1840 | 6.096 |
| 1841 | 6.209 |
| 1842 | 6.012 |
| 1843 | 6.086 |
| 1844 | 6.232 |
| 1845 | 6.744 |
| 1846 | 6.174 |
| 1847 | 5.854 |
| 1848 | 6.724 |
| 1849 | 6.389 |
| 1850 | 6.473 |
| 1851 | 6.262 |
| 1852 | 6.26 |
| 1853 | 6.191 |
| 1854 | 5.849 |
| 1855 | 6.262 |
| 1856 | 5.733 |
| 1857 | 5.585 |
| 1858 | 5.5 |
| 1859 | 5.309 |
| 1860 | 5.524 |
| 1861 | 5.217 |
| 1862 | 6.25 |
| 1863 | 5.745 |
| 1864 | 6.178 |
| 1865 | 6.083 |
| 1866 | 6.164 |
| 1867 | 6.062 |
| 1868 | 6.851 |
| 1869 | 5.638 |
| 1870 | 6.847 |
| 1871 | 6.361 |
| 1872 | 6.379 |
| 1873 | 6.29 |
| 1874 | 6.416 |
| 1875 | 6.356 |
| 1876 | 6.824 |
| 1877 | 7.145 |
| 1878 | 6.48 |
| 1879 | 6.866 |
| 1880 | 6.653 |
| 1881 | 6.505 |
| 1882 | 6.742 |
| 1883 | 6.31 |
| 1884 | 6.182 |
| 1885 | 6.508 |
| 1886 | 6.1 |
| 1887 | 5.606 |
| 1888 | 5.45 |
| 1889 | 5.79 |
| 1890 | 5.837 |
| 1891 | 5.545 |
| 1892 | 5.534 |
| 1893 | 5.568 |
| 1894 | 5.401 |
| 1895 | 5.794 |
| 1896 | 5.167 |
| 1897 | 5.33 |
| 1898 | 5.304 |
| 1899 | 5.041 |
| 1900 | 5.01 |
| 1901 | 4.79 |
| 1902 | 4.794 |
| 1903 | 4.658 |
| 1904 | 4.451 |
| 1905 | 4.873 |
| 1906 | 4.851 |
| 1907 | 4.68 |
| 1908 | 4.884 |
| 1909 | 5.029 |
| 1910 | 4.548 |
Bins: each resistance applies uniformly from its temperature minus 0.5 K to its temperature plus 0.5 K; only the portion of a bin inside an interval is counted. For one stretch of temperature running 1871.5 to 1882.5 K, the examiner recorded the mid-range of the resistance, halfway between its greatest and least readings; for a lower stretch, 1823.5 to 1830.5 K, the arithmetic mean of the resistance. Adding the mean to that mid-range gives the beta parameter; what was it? 12.4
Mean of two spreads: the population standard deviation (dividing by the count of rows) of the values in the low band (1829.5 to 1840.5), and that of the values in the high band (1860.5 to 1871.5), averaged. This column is 0.41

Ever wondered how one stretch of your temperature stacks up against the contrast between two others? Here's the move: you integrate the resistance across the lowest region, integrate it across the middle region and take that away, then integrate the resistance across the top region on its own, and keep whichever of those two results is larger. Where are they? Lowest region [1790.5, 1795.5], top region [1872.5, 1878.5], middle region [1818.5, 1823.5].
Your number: 40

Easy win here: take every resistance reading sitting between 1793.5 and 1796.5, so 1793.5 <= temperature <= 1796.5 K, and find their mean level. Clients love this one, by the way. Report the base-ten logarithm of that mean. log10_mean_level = 0.796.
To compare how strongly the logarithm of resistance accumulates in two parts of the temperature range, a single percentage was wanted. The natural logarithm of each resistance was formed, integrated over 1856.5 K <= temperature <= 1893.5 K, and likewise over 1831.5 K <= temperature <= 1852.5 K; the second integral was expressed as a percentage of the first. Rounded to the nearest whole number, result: 58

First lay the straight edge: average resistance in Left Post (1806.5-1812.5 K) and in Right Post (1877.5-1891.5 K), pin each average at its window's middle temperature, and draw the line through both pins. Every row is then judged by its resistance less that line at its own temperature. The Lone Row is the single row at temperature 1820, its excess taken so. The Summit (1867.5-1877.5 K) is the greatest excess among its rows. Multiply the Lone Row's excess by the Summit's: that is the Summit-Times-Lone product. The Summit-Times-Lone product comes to -0.89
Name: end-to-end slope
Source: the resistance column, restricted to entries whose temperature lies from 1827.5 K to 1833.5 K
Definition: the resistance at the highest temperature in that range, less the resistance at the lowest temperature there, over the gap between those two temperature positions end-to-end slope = 0.27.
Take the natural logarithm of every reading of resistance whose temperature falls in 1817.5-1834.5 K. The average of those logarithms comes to 1.73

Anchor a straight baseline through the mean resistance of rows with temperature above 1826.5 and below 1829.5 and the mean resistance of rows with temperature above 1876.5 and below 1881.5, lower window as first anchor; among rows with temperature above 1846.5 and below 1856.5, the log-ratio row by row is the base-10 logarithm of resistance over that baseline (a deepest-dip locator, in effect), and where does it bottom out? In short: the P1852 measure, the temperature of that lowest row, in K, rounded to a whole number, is 1856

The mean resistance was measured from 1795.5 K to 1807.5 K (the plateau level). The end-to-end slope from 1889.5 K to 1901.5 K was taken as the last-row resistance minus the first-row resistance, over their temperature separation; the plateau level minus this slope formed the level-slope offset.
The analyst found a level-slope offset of 6.1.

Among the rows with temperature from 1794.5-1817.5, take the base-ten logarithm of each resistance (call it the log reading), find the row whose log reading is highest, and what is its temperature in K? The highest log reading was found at 1797 K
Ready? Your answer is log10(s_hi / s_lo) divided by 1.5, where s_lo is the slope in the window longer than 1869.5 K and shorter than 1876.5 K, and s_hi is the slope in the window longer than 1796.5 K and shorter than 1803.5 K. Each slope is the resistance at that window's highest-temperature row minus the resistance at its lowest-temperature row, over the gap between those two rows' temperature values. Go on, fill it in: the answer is 0.9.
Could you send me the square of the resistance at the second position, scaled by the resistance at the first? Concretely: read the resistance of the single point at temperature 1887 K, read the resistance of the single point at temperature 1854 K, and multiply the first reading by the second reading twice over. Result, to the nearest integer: 192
